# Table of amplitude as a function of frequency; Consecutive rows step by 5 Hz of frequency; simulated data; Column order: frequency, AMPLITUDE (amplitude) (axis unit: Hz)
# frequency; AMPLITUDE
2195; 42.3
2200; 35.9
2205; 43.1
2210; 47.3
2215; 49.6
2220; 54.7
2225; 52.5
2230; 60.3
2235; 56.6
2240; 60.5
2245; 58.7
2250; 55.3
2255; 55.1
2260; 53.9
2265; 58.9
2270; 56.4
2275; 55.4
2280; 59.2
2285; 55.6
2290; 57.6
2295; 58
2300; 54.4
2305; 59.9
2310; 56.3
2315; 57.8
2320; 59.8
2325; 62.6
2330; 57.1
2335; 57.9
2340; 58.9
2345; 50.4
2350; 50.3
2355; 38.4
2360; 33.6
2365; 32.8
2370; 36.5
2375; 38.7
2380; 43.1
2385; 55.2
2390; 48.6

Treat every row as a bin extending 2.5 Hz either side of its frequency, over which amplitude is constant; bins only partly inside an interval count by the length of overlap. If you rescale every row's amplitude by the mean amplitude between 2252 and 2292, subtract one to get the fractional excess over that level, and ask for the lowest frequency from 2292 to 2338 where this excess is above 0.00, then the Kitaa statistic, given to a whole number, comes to 2295 Hz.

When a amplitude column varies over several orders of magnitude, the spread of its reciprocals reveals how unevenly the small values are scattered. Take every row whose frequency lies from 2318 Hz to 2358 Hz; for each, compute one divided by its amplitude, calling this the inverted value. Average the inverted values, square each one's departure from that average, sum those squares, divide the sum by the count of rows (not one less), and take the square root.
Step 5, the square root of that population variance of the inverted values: 0.0030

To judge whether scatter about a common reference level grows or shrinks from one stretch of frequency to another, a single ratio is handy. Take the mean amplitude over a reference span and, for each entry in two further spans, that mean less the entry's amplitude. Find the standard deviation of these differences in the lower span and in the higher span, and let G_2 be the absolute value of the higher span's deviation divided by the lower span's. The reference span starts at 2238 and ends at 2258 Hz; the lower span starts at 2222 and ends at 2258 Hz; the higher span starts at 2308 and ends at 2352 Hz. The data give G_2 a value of 1.4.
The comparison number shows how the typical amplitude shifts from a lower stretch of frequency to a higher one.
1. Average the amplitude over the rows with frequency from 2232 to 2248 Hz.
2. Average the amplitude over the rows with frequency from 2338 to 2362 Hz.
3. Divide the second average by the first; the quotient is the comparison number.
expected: 0.79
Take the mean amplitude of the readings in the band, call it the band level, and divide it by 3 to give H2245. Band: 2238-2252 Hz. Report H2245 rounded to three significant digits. 19.4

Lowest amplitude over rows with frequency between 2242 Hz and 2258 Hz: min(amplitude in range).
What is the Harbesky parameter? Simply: 55.1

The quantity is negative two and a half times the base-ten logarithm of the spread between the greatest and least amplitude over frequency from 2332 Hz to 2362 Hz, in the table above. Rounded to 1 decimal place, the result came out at -3.5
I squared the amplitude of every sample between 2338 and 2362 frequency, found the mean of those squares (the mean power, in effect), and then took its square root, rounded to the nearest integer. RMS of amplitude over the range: 47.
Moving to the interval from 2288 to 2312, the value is 57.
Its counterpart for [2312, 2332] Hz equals 59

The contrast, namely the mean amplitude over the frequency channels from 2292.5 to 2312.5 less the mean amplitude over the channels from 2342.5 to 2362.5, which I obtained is 14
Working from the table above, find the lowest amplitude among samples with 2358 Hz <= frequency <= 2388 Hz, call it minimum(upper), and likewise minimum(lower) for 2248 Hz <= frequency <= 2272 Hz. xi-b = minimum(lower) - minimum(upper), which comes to 21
